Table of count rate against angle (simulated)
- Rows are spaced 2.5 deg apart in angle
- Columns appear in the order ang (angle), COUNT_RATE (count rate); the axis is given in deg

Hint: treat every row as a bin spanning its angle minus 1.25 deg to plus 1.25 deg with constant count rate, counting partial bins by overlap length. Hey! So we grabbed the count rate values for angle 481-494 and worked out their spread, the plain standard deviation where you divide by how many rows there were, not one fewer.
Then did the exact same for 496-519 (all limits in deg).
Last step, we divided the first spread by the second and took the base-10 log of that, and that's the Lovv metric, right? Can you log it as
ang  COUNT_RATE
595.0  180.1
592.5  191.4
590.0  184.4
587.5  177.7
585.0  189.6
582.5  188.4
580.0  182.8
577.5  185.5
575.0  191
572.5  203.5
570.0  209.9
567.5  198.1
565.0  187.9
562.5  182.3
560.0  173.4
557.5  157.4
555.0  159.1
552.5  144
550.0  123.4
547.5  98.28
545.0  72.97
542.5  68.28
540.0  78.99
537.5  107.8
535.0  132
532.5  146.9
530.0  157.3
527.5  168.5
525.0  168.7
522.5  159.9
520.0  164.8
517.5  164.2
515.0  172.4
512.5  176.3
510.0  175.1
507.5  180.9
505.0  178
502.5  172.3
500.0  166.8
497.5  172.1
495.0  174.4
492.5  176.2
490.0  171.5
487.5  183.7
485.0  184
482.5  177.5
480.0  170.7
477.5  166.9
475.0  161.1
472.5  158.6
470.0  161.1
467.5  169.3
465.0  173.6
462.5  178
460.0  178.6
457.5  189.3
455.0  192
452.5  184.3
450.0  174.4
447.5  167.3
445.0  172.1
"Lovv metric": 0.0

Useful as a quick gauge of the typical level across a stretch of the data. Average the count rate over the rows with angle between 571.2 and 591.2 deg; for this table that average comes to 188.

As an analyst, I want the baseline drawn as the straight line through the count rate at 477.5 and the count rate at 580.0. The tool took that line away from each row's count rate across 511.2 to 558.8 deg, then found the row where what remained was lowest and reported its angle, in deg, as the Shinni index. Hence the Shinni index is 542.5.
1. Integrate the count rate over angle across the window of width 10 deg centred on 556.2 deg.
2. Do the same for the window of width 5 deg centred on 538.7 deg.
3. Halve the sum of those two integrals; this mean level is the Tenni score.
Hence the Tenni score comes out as 1026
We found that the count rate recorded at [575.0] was 191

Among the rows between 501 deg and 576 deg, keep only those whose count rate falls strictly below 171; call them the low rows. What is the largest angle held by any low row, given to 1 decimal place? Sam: 557.5 deg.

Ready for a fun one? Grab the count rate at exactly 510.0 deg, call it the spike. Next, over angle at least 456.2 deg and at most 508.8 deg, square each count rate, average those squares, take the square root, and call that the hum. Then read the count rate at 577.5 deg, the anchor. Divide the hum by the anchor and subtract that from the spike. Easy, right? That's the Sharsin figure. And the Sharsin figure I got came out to 174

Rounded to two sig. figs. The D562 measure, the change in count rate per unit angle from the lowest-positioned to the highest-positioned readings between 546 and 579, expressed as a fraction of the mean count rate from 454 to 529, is 0.017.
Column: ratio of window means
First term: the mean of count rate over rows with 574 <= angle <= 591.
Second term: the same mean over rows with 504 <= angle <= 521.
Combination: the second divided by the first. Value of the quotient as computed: 0.93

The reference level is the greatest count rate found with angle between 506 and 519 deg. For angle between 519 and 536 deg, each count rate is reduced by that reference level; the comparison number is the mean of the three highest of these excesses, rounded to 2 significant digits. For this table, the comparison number -14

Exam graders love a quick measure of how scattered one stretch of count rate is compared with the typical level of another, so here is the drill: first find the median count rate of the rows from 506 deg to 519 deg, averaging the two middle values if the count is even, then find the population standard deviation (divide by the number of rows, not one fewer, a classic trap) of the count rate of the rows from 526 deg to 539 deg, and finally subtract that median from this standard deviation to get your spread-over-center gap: -154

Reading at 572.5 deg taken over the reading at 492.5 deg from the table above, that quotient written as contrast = 1.15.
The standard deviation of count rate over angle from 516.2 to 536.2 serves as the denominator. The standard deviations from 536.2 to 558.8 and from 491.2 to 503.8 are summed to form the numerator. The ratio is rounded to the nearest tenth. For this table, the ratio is 3.1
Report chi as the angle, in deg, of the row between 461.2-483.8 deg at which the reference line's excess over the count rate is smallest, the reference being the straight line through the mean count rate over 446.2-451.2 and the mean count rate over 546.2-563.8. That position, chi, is 482.5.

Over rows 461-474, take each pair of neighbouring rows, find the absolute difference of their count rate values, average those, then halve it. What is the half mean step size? 2.4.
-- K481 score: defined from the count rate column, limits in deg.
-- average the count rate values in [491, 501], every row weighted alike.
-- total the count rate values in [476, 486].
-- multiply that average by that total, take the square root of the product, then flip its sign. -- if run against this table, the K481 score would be -347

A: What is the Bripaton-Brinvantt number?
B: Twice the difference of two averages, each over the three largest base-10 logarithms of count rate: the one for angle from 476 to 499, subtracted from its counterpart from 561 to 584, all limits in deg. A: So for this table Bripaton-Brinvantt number 0.10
